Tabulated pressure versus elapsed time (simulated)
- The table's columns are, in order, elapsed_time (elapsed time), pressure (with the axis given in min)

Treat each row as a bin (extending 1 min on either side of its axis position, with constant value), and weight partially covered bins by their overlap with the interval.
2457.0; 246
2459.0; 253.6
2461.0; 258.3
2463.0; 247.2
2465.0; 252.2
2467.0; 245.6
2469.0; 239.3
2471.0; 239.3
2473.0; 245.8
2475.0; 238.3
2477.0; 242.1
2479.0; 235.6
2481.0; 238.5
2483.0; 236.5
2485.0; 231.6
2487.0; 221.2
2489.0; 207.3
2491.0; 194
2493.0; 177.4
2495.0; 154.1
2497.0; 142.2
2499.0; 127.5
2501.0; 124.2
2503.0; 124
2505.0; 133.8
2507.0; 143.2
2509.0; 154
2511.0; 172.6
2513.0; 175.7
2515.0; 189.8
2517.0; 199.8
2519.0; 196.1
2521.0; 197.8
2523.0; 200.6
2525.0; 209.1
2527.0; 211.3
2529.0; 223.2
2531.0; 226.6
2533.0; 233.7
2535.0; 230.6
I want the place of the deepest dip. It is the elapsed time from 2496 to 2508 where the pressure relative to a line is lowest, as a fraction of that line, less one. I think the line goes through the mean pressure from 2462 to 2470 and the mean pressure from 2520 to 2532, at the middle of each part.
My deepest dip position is 2501.0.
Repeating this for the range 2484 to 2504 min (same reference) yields 2501.0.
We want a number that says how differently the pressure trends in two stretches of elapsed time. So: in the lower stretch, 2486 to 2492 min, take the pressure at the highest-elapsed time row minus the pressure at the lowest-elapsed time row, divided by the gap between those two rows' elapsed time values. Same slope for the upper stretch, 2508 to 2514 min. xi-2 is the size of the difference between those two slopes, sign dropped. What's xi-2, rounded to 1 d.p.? 12.2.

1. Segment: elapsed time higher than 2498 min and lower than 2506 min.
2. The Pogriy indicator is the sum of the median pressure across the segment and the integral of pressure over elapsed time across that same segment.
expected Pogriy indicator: 1145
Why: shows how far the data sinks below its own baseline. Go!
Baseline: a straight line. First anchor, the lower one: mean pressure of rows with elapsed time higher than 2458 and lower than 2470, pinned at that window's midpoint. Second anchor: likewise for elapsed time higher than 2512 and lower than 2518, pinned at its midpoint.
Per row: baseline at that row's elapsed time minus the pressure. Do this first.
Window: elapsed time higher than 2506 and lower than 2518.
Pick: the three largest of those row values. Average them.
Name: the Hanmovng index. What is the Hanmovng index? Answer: 39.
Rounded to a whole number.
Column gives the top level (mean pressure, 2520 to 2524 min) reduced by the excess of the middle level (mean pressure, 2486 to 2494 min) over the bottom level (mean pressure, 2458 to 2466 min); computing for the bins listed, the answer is 252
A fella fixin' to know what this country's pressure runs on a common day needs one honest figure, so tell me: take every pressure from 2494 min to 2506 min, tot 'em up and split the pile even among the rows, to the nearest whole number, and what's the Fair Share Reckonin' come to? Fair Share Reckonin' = 134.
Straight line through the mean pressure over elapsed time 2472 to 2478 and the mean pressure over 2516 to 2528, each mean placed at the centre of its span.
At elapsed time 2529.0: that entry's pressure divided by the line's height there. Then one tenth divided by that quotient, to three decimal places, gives 0.088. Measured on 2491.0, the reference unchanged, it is 0.118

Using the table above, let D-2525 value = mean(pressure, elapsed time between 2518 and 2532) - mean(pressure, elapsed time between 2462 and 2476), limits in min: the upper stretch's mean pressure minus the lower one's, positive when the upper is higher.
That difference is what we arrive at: -35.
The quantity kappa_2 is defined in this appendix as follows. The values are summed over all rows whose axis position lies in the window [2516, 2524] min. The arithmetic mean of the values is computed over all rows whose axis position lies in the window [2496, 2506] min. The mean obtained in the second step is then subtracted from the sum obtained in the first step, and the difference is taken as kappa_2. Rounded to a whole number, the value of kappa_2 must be 664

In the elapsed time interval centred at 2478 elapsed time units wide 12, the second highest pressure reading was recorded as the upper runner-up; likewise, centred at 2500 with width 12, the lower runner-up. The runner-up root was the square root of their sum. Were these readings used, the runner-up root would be 19.6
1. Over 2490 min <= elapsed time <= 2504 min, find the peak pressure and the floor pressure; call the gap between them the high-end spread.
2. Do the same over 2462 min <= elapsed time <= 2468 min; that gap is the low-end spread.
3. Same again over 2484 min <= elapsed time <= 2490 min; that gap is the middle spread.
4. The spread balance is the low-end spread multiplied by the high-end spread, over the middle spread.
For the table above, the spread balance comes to 19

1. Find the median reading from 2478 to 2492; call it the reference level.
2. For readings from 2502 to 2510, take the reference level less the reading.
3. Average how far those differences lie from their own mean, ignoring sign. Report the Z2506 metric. 10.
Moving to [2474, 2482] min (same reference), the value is 2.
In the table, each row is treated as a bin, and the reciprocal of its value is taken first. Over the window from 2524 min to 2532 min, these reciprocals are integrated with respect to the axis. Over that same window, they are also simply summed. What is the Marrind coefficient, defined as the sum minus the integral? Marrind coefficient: -0.018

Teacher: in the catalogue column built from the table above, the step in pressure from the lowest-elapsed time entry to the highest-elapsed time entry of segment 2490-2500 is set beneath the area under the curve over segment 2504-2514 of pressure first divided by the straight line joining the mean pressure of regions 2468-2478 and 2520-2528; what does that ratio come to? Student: -0.11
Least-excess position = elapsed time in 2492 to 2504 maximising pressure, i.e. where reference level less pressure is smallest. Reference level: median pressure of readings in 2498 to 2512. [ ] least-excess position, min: 2493.0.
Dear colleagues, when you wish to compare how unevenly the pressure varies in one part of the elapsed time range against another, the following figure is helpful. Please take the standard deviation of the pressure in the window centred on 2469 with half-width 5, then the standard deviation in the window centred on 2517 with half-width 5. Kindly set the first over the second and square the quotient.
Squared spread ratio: 0.3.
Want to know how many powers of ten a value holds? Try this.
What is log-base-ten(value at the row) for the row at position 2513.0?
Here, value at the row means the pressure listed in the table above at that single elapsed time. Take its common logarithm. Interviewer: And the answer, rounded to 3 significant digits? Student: 2.24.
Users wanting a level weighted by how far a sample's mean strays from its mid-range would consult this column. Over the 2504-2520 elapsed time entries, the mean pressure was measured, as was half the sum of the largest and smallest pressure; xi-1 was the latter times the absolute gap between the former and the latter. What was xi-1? 638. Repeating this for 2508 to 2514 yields 426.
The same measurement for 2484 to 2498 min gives 521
